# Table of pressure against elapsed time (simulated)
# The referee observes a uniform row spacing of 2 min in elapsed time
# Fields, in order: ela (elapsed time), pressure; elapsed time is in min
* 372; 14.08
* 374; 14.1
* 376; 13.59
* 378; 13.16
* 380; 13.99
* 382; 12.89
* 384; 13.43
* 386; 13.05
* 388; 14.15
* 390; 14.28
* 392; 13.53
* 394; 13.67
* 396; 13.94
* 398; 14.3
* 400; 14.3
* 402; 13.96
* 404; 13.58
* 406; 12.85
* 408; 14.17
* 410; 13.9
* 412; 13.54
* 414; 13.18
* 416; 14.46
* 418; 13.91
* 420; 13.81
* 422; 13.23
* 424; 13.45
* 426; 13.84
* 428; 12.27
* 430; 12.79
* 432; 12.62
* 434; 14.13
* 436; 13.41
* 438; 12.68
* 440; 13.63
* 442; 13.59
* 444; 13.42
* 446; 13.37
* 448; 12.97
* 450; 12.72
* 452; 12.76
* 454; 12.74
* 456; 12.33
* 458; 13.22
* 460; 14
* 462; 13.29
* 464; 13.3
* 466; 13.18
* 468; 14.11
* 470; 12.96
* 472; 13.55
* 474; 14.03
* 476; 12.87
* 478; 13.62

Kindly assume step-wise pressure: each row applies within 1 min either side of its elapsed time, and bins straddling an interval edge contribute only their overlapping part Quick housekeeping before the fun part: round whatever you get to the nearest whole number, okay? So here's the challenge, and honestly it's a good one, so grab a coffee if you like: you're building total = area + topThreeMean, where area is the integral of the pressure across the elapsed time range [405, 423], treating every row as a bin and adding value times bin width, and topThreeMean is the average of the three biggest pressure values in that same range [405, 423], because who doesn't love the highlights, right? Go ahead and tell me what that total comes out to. 260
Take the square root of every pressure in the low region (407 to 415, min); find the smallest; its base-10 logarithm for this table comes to 0.560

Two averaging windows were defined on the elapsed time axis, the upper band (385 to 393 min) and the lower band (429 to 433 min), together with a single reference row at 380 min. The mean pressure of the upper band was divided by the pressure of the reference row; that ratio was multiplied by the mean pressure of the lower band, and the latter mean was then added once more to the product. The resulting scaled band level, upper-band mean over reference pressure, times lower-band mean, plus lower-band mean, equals 25.2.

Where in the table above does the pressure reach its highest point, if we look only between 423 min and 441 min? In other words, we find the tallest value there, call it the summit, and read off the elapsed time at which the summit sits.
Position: 434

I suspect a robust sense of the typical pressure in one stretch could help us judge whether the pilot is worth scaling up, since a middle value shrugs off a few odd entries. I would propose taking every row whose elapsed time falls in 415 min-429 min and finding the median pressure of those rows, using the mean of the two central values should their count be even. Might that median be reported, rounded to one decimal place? 13.8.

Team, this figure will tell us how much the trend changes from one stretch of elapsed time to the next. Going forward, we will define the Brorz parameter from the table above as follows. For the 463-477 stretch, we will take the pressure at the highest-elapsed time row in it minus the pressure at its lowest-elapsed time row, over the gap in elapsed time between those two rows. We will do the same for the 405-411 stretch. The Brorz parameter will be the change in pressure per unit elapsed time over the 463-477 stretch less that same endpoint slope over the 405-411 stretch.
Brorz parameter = -0.30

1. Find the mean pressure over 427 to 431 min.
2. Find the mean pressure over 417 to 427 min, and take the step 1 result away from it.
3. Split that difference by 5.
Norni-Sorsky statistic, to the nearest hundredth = 0.22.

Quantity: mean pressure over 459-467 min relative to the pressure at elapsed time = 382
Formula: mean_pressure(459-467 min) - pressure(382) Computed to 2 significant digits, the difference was 0.55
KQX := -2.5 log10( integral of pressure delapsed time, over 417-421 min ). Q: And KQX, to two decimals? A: -4.36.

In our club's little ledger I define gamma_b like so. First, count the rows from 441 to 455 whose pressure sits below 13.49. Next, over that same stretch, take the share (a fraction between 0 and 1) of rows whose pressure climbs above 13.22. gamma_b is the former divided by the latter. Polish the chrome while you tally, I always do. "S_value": 14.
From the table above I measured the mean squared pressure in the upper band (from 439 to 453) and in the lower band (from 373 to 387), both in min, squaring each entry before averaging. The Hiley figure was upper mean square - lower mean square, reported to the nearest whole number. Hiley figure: -7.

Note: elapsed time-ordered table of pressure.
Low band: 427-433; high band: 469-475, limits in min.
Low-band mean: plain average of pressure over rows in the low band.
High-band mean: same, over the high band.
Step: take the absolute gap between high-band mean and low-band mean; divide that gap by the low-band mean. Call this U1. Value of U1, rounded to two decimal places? 0.08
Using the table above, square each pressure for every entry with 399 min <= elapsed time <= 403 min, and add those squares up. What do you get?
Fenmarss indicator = 399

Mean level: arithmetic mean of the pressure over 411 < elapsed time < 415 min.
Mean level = 13.4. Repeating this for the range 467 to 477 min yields 13.5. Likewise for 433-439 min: 13.4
